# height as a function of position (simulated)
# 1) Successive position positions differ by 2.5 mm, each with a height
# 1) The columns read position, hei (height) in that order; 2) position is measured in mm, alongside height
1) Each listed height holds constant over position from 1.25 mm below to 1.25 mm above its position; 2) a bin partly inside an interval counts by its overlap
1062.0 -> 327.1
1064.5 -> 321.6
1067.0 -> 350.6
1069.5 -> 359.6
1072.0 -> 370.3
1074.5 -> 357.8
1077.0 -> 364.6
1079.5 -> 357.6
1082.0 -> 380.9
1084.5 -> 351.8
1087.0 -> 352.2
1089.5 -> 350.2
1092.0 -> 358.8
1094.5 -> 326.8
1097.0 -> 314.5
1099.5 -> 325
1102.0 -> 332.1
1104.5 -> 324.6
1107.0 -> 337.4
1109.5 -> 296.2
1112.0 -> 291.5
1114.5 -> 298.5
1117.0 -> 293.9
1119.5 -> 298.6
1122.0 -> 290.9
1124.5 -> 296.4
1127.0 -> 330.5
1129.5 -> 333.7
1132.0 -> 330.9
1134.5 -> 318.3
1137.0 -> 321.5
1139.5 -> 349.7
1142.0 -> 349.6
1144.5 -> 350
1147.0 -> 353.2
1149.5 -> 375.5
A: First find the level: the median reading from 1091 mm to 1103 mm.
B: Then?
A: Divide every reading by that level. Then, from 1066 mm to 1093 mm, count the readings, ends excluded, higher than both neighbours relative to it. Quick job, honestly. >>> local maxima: 4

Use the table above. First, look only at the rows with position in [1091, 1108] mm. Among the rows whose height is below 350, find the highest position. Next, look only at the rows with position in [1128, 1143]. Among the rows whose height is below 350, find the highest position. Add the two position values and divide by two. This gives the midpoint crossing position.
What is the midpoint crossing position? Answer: 1124.5 mm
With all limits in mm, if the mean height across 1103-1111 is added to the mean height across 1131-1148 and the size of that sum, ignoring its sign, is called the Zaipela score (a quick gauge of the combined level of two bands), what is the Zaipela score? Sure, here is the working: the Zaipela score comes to 658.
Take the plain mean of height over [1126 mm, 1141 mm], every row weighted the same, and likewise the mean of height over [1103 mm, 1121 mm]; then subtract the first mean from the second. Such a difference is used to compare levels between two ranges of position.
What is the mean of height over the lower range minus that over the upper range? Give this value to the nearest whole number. -25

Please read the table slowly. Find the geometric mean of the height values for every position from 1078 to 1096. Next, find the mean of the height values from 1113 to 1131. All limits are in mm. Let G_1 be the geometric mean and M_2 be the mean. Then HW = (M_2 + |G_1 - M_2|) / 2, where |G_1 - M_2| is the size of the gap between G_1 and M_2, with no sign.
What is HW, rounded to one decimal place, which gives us 176.9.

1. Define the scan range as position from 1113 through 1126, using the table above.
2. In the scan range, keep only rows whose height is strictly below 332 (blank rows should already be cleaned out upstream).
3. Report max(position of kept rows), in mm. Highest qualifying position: 1124.5 mm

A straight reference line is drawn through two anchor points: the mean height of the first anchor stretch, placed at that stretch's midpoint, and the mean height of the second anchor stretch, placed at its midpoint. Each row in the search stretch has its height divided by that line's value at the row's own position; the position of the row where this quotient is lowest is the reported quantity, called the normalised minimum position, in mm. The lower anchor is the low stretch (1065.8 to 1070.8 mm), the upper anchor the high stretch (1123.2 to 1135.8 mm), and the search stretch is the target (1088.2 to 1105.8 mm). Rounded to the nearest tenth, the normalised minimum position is 1097.0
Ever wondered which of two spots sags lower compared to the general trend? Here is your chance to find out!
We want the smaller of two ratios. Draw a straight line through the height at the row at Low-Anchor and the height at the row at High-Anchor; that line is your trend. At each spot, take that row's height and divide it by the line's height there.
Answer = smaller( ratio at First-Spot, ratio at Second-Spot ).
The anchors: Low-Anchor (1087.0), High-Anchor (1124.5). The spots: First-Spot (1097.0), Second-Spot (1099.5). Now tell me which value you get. 0.932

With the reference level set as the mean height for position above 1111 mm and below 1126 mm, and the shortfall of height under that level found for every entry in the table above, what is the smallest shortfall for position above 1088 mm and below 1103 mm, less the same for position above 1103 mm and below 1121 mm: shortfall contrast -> -21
